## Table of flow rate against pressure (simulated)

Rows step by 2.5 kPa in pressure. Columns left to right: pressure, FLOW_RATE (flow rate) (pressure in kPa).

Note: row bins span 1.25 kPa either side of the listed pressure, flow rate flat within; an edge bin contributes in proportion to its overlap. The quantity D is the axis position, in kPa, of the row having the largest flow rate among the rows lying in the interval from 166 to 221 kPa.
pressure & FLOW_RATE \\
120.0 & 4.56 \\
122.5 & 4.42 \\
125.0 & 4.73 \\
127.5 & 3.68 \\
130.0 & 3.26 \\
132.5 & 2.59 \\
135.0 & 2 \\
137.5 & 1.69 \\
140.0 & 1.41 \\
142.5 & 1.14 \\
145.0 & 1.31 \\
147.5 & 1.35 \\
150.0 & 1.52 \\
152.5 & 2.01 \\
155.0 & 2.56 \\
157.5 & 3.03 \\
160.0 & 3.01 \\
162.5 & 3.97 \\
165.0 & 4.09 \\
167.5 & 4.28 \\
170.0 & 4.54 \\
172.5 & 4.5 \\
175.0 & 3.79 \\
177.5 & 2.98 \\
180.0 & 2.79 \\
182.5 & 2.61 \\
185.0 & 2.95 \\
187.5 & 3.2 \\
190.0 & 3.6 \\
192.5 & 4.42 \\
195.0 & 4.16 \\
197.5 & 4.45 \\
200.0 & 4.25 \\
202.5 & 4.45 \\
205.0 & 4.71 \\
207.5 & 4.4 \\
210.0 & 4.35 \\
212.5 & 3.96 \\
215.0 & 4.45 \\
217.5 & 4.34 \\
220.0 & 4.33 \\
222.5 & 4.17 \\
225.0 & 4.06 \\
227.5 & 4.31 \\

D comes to 205.0 kPa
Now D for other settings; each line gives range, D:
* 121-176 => 125.0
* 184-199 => 197.5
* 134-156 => 155.0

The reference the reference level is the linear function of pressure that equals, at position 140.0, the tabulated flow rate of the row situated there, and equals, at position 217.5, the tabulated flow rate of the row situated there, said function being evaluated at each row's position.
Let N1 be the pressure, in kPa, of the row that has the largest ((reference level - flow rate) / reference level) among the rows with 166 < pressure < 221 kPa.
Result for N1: 182.5 kPa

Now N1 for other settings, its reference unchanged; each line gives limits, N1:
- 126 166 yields 142.5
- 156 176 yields 175.0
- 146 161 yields 147.5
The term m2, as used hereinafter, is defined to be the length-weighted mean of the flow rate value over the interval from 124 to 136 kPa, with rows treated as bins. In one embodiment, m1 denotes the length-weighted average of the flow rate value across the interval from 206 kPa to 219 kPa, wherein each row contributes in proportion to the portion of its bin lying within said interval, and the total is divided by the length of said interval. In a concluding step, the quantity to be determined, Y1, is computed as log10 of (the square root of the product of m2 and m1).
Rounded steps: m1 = 4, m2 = 3.25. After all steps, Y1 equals 0.57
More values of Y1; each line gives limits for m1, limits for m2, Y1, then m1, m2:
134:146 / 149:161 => 0.28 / 2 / 2.43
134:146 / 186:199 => 0.39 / 2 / 3.95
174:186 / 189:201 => 0.55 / 3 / 4.19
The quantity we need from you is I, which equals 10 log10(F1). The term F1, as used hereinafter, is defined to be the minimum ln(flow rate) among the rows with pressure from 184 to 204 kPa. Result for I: 0.3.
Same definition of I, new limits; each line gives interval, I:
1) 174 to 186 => -0.2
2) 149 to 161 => -3.8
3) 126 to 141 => -4.6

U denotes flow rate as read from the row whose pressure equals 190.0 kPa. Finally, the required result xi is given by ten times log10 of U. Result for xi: 5.6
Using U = 3.6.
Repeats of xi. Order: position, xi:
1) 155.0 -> 4.1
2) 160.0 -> 4.8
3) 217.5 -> 6.4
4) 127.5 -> 5.7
